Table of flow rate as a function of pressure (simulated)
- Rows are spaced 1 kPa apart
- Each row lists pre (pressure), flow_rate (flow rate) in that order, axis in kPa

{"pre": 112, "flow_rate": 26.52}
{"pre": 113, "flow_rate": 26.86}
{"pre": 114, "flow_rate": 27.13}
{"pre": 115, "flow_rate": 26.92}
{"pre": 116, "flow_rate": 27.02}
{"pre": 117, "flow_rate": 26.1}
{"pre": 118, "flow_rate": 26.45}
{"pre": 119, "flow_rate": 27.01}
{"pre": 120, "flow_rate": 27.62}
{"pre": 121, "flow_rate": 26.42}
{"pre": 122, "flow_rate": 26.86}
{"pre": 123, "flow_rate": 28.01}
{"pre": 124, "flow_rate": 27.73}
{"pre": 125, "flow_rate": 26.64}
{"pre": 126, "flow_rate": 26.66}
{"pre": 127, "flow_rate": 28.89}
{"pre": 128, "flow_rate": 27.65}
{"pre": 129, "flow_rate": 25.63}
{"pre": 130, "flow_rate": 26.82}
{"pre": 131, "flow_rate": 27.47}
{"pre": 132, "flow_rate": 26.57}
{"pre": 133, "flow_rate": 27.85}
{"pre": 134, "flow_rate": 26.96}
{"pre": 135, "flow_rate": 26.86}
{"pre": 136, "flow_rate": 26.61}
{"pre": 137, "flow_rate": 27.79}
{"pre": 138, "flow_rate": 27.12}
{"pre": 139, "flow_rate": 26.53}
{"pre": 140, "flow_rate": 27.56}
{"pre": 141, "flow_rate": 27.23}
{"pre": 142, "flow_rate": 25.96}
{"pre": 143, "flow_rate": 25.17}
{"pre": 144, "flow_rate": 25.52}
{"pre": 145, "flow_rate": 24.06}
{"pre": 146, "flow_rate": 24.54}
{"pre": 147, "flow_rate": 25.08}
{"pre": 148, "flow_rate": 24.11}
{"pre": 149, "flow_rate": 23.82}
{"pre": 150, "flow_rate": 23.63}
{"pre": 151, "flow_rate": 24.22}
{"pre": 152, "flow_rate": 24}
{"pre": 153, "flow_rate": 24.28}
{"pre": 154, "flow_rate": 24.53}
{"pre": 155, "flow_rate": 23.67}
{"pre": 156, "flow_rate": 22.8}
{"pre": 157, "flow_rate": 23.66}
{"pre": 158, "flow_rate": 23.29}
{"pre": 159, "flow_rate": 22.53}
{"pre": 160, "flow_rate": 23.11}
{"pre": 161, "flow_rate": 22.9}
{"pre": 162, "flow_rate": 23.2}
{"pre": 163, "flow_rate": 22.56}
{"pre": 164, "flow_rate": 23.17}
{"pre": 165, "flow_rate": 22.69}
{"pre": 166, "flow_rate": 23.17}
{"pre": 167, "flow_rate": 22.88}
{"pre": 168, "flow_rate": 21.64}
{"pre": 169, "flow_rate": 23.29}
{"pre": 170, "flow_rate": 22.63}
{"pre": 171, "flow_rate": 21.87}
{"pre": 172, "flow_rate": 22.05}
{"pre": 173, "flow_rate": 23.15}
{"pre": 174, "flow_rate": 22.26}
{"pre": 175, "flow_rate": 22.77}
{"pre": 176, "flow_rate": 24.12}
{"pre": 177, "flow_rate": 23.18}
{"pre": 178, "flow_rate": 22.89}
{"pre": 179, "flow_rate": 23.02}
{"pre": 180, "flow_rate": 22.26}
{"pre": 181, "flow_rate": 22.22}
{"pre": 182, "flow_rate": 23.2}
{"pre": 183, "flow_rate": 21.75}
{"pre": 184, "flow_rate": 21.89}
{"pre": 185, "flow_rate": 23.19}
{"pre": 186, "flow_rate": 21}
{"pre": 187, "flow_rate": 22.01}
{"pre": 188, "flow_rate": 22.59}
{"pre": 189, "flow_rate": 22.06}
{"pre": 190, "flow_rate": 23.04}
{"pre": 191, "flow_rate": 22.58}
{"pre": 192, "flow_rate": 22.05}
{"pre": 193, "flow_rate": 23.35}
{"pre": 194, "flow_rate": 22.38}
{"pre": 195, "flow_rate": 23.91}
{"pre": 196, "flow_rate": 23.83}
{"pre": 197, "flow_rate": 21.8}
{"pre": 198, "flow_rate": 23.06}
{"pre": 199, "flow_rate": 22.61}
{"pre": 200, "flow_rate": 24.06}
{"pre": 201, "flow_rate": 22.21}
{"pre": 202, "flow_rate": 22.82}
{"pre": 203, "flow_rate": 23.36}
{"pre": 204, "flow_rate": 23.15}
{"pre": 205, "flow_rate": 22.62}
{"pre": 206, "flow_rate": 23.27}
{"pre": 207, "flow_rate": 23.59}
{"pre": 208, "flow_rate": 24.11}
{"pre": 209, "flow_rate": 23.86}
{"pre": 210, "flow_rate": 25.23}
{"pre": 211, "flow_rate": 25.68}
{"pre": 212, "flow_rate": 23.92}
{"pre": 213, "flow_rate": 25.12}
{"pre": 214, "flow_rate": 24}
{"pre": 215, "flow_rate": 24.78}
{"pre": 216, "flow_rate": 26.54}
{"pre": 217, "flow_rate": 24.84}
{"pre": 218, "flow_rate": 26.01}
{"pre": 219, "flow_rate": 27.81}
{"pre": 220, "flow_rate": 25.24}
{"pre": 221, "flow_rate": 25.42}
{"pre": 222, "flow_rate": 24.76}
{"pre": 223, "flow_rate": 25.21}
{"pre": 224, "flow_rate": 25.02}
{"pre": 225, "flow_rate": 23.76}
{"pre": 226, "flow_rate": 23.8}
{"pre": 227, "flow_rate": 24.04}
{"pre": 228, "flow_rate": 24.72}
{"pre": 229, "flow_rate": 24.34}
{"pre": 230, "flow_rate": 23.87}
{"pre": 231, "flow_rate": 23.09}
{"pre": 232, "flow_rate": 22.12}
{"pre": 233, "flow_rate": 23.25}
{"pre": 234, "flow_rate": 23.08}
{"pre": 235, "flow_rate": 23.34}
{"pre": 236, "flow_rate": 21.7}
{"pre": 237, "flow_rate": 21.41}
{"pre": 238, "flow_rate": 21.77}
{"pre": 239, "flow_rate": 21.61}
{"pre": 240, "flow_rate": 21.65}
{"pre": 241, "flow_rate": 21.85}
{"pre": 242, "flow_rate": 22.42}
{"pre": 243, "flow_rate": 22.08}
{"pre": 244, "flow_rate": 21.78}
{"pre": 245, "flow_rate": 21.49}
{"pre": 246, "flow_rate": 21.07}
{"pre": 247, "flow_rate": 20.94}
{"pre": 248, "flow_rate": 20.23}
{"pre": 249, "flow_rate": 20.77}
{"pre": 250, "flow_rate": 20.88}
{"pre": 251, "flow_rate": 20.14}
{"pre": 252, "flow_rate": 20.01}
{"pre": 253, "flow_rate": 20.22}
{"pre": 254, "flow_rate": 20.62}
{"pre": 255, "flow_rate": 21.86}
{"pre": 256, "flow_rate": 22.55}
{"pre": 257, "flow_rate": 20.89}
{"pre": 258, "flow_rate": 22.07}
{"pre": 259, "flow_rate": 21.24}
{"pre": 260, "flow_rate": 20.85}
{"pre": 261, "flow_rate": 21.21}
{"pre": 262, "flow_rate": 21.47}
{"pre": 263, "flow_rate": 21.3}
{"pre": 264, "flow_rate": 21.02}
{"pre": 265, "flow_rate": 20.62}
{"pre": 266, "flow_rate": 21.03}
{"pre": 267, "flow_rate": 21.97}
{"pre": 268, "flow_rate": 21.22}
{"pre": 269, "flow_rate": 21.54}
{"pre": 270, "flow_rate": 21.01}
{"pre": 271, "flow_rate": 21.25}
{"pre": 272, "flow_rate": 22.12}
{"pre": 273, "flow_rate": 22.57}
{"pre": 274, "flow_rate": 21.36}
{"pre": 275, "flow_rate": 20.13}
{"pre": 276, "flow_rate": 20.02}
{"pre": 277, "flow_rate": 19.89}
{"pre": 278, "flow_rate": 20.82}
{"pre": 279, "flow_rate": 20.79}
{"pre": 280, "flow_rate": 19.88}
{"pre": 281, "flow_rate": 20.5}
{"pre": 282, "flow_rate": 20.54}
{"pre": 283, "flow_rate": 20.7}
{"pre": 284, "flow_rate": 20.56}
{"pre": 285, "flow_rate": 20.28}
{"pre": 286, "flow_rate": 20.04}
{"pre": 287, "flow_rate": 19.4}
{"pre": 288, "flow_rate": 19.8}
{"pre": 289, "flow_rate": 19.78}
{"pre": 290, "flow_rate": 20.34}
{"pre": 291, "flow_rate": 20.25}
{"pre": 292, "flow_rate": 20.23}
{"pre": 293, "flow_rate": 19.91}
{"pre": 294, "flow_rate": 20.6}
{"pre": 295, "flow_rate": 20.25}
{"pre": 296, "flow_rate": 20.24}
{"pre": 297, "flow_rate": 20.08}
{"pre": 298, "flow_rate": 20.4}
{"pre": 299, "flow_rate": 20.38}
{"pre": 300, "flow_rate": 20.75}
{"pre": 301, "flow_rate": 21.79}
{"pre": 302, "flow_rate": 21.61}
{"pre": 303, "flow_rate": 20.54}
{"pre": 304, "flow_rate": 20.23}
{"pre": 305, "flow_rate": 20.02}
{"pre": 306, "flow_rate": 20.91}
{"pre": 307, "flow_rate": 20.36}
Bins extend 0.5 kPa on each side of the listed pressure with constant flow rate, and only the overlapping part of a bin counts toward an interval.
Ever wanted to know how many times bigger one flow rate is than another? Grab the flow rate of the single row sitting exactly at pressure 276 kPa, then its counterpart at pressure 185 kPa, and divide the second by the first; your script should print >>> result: 1.16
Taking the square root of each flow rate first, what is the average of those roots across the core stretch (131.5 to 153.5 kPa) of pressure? 5.1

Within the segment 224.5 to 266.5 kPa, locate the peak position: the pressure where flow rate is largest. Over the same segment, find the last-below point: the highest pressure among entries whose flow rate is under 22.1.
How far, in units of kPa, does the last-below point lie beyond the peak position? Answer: 38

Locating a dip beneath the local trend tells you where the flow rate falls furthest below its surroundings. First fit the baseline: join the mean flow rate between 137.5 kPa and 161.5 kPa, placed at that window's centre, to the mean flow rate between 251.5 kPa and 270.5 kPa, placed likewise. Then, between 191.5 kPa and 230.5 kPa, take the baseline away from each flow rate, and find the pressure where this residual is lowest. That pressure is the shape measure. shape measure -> 197 kPa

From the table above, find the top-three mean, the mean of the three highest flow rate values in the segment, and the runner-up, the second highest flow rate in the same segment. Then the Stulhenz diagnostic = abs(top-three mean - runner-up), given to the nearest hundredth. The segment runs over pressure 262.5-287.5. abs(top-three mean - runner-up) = 0.10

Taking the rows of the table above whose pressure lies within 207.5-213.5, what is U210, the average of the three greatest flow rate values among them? 25.3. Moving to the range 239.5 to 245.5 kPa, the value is 22.1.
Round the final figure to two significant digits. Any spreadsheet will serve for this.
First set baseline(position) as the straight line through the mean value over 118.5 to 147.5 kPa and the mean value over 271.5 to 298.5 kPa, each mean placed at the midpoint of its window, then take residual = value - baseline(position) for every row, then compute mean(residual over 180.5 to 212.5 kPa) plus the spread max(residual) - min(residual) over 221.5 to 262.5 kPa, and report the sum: 2.9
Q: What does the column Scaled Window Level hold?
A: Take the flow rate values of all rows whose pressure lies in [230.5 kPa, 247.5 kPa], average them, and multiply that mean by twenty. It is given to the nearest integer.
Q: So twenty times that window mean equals 441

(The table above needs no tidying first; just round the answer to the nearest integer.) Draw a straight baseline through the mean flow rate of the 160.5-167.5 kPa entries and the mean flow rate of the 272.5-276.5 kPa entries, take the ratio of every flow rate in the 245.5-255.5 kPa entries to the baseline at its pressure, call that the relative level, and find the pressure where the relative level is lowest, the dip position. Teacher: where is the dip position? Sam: 252 kPa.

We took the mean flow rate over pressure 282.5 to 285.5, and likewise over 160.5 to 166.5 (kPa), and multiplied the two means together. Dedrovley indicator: 471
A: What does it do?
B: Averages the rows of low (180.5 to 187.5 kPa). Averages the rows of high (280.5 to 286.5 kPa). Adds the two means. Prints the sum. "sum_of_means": 42.6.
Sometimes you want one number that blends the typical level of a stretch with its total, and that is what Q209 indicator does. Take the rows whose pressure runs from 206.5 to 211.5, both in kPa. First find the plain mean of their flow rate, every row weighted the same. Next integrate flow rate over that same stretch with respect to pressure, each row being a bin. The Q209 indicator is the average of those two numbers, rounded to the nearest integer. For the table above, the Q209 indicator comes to 73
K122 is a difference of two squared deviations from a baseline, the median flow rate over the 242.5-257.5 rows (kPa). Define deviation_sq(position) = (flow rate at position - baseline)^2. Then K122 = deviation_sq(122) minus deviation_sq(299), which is 35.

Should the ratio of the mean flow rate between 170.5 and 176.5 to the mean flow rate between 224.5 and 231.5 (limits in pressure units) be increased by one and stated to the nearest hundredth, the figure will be 1.95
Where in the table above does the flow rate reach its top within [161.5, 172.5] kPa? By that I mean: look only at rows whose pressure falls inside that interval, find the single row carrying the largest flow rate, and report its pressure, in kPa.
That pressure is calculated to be 169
